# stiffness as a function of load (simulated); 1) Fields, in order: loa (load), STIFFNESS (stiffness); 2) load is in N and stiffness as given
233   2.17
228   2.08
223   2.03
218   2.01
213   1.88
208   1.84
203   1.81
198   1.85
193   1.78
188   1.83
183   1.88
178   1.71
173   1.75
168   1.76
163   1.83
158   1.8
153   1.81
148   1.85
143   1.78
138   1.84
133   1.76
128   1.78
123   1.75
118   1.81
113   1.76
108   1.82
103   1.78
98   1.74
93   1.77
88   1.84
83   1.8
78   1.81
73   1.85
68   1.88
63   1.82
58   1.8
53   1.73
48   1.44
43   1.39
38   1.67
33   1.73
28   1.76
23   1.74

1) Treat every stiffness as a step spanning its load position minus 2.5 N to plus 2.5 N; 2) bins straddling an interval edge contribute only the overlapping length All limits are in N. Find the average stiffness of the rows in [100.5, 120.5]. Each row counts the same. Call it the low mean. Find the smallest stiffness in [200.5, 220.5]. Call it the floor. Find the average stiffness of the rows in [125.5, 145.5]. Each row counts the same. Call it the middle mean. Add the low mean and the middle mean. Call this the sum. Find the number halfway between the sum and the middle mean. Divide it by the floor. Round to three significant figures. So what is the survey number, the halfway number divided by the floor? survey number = 1.48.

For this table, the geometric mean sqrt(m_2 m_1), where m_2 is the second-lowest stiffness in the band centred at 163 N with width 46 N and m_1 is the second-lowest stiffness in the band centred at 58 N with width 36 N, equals 1.59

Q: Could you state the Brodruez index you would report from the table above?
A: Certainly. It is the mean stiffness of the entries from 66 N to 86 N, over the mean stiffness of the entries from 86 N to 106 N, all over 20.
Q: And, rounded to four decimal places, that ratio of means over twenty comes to 0.0515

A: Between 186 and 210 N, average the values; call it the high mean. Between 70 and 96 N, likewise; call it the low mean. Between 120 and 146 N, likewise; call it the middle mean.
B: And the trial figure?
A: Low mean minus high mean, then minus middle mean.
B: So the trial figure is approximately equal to -1.79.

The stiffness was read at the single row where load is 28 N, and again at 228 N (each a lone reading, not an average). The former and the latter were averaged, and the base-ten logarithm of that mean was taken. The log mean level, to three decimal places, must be 0.283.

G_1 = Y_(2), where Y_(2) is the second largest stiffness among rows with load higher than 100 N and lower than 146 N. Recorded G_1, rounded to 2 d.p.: 1.82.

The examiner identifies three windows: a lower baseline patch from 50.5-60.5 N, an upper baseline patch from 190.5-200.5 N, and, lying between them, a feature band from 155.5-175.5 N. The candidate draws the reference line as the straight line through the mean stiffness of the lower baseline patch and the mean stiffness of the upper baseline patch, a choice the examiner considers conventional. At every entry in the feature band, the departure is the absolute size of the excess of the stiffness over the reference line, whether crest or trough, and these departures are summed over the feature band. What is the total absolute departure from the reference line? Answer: 0.130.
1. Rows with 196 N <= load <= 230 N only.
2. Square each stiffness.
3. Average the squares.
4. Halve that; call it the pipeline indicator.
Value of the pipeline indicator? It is 1.86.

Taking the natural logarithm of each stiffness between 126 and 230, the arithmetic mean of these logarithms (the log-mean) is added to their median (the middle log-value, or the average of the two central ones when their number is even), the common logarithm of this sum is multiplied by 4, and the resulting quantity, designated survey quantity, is 0.34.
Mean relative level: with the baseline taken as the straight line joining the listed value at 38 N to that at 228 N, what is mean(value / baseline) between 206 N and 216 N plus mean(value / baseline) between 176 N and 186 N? 1.82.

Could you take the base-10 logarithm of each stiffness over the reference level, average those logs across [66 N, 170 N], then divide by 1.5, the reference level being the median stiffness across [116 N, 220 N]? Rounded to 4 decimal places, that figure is -0.0015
